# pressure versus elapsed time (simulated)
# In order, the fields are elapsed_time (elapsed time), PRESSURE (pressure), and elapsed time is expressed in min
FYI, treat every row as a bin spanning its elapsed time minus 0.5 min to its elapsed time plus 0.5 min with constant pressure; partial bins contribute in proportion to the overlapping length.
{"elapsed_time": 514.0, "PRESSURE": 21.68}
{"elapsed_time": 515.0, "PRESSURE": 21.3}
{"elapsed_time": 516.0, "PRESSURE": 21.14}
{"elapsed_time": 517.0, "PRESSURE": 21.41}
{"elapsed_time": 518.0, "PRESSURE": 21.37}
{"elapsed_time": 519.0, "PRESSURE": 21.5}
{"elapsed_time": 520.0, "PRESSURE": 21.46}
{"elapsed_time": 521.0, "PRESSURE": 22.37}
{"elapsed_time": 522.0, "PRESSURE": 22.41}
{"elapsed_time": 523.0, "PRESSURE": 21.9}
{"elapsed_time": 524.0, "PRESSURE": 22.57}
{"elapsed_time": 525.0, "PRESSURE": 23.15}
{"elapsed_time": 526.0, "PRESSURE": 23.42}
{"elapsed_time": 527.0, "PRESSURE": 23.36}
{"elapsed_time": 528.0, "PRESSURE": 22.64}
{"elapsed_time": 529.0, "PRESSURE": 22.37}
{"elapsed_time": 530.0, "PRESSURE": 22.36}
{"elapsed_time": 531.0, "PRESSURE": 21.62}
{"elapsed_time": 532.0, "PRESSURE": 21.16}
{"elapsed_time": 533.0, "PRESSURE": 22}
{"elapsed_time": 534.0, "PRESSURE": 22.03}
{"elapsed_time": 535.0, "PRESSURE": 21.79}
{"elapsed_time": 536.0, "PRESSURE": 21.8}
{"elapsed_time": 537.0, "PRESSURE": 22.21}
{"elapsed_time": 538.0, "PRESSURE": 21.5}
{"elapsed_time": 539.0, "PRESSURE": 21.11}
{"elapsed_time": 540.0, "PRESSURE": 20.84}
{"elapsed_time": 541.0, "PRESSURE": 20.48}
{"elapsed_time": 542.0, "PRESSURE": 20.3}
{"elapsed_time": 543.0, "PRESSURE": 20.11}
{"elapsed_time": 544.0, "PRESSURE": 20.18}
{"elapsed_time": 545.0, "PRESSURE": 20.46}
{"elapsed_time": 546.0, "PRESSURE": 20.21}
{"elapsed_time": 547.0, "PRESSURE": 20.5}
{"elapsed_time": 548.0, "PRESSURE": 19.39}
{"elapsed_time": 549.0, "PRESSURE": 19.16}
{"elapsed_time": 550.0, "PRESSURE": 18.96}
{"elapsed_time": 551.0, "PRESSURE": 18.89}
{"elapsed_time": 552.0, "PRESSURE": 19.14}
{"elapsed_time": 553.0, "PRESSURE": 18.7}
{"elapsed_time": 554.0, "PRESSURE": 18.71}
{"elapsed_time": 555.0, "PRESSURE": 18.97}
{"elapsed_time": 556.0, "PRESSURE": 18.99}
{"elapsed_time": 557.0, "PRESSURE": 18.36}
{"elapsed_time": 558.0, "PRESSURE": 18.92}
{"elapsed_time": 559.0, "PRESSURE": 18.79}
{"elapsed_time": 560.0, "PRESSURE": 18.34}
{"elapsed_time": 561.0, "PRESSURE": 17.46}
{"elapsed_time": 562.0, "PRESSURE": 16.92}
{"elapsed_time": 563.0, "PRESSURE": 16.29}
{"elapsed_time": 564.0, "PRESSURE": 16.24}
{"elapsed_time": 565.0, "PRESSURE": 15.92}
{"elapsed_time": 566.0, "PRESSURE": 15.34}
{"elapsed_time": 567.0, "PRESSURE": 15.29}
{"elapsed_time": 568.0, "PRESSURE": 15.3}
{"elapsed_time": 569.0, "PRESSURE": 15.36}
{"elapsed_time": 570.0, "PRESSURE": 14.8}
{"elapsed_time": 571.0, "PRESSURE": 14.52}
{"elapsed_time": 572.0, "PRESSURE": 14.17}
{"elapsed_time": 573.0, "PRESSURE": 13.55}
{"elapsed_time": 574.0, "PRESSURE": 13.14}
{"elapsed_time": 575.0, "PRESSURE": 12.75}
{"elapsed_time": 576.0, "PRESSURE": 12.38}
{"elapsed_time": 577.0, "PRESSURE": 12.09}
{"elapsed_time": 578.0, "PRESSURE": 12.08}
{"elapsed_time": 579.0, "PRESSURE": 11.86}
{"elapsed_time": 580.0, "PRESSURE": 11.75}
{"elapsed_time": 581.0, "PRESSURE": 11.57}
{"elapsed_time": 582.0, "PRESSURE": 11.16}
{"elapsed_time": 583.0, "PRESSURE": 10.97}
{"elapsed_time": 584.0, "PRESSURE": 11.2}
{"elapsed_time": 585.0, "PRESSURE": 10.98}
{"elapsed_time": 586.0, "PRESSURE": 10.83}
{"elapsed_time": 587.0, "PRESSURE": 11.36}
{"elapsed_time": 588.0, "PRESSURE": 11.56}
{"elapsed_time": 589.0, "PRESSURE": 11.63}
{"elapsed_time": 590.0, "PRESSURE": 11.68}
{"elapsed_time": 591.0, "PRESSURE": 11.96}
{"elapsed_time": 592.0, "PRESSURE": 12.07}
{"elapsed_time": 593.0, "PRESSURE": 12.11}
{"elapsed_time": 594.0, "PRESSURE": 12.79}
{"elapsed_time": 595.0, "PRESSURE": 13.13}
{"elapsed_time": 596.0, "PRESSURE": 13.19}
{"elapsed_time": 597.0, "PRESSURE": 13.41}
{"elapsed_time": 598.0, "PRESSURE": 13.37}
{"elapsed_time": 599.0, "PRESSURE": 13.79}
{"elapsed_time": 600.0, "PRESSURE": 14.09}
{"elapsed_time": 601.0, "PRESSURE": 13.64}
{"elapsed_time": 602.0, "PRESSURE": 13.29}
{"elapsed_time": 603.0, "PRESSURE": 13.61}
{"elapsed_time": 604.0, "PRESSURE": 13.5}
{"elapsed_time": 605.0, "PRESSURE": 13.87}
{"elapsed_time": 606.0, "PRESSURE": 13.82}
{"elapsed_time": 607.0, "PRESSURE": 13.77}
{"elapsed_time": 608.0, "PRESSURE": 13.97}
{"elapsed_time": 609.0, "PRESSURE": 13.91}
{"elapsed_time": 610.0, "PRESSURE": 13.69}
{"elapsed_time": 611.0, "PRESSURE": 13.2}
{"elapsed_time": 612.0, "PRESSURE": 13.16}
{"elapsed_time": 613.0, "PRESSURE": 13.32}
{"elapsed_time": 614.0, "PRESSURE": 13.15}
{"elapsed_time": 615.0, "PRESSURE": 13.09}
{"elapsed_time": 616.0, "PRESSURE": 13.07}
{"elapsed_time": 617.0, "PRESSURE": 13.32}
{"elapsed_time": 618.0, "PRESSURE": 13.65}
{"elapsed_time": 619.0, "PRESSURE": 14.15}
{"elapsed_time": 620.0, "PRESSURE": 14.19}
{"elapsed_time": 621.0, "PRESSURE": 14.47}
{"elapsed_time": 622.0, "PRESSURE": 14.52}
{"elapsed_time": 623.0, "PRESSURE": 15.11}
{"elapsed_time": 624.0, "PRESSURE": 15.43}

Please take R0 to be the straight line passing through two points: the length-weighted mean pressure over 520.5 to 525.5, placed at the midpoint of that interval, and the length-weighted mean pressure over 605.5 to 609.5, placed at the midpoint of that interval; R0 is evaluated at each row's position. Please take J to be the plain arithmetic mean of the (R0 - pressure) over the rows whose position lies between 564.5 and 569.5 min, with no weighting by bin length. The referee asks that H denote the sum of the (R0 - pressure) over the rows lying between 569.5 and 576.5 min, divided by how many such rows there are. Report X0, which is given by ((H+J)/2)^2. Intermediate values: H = 3.8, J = 2.6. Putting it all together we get 10.0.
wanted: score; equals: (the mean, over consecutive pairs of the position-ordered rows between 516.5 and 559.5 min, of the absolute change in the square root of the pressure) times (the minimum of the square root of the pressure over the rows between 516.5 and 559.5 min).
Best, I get 0.15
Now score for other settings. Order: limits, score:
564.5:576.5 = 0.16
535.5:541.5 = 0.21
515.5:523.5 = 0.14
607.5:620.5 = 0.10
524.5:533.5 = 0.21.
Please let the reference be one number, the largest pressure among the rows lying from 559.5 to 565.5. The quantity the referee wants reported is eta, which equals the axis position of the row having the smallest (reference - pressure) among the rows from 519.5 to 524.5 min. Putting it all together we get 524.0 min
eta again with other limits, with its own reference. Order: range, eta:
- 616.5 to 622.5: 622.0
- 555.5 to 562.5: 556.0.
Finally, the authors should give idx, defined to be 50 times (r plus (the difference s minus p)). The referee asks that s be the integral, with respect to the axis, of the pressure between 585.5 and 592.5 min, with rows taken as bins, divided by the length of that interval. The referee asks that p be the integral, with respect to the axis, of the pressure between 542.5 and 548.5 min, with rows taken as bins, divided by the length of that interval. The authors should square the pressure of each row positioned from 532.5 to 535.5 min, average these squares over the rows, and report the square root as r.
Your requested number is 669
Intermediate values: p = 20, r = 22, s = 12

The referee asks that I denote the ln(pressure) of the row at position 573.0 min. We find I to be 2.61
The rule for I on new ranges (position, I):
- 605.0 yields 2.63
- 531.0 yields 3.07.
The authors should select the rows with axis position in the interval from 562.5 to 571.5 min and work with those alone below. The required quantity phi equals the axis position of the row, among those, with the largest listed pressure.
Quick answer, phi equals 563.0 min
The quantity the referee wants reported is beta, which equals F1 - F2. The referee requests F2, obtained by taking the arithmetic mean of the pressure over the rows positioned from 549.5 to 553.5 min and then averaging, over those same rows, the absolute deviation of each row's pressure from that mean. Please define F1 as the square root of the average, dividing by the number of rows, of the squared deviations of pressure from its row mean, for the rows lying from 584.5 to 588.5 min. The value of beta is 0.16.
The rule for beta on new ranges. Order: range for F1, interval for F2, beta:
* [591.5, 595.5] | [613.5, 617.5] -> 0.37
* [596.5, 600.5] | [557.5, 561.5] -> -0.18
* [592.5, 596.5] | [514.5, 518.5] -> 0.34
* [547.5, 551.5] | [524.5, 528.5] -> -0.06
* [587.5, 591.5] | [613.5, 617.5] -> 0.07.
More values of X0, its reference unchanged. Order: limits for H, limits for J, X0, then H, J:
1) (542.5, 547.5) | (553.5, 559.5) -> 0.0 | -0.1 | 0.3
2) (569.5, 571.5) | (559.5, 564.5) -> 4.9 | 3.0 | 1.5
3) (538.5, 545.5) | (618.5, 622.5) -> 0.8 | 0.0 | -1.8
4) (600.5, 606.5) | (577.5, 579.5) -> 7.6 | 0.7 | 4.9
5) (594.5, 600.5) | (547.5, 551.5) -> 1.1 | 1.4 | 0.7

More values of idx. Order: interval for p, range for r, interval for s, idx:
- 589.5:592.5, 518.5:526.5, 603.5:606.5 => 1209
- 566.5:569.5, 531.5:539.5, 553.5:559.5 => 1259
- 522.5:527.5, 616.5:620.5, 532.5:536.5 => 643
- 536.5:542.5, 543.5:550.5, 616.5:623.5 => 649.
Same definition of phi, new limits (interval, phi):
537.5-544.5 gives 538.0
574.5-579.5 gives 575.0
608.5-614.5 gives 609.0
